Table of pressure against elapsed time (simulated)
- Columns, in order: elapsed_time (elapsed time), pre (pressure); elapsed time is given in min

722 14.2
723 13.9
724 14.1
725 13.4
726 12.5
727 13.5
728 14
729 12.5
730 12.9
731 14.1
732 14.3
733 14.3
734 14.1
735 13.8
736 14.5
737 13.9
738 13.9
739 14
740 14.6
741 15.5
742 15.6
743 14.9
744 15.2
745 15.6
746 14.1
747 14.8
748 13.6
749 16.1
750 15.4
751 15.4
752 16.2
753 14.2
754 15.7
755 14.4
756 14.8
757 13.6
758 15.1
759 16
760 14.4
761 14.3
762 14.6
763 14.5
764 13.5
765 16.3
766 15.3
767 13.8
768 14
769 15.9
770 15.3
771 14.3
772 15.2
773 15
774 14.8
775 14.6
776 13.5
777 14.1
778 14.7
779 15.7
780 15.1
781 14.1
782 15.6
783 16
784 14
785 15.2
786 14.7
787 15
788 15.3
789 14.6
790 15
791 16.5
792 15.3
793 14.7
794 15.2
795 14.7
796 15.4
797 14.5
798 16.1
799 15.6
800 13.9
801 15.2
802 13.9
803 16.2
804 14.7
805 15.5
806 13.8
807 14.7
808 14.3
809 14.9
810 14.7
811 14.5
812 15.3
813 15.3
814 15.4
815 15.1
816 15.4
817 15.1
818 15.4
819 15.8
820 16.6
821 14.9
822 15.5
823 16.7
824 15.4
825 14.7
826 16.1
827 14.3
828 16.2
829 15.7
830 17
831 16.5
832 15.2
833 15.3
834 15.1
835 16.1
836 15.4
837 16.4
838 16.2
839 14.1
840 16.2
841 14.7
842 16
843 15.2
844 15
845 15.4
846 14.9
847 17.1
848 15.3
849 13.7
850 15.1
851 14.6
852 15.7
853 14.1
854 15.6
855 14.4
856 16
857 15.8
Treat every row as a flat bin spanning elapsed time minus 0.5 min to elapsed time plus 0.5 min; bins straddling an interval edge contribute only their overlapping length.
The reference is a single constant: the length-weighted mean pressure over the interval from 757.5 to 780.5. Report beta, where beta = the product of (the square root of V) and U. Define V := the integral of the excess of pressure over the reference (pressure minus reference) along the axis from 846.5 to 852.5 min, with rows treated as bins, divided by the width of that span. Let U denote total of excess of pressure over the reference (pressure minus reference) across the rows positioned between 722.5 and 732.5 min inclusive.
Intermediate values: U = -13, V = 0.5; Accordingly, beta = -9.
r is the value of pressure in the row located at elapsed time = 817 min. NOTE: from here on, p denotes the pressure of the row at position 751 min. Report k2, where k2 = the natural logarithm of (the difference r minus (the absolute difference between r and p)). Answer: 2.69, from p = 15.4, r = 15.1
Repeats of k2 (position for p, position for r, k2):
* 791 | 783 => 2.74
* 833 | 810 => 2.65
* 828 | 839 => 2.48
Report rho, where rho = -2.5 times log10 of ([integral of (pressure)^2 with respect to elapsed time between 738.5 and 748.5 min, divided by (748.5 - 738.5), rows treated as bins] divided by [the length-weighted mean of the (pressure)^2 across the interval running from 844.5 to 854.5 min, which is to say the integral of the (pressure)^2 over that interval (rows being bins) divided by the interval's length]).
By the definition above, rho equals 0.05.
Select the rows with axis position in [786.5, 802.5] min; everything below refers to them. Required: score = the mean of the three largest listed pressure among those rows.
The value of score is 16.07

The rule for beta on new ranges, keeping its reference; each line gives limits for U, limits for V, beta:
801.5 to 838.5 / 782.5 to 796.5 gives 13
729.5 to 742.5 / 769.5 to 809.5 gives -2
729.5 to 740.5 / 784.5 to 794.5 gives -5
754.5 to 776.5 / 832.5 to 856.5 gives -1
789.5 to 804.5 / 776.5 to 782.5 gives 2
